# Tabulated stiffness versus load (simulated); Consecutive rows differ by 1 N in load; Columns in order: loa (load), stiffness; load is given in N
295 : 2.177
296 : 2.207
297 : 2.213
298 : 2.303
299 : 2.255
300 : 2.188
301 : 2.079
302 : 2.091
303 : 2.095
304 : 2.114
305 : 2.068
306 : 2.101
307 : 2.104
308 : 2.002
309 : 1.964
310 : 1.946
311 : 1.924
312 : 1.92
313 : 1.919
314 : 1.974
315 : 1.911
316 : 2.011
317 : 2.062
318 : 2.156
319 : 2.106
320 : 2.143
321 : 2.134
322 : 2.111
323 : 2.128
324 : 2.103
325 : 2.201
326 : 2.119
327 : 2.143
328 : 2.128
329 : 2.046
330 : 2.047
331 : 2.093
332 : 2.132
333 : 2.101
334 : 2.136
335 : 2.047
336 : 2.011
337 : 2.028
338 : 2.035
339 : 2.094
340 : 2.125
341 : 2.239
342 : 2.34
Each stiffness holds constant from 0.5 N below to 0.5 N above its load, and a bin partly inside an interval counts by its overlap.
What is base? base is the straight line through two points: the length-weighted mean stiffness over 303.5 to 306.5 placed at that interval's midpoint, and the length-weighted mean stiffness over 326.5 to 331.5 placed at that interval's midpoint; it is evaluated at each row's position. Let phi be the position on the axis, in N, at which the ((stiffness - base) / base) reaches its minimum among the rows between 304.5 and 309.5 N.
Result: 309 N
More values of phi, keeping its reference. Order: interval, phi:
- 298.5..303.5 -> 301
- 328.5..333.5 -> 329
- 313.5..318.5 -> 315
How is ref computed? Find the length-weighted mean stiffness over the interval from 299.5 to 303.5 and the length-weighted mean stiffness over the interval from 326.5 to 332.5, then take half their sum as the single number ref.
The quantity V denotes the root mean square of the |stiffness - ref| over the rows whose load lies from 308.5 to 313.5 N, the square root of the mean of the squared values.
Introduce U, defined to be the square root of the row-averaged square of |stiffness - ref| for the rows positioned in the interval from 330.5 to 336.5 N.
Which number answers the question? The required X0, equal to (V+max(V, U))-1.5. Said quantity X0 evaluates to -1.16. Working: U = 0.049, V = 0.17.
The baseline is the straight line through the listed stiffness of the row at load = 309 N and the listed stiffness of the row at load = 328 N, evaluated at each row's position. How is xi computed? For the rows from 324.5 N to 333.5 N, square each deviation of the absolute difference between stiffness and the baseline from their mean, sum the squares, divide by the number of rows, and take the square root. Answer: 0.037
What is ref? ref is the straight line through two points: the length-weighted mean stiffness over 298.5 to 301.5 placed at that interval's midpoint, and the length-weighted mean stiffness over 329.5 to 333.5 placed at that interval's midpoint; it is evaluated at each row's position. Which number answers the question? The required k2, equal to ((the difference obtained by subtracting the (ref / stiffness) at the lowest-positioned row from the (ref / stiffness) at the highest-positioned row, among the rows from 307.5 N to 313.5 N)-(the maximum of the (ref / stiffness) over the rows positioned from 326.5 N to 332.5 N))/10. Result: -0.099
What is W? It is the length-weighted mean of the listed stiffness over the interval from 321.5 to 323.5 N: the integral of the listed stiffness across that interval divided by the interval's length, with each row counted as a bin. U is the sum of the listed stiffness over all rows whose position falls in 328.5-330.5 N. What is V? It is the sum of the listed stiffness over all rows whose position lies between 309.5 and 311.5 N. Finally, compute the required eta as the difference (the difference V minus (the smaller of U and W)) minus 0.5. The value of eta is 1.25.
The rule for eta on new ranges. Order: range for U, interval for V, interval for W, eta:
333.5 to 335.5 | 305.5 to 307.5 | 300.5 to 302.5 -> 1.62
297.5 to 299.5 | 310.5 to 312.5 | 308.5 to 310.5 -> 1.39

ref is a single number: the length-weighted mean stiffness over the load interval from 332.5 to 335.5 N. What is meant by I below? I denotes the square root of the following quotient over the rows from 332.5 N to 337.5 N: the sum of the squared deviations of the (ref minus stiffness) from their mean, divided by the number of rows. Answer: 0.047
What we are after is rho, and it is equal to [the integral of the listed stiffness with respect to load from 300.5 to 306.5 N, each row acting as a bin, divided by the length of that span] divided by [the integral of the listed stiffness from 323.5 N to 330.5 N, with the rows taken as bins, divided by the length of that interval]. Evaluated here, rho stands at 0.99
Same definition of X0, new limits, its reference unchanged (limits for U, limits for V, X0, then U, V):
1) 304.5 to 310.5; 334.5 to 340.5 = -1.34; 0.098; 0.06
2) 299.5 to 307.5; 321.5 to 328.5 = -1.42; 0.034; 0.04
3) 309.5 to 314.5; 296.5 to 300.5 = -1.19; 0.170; 0.14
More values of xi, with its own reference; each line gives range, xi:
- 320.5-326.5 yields 0.032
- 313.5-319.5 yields 0.038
